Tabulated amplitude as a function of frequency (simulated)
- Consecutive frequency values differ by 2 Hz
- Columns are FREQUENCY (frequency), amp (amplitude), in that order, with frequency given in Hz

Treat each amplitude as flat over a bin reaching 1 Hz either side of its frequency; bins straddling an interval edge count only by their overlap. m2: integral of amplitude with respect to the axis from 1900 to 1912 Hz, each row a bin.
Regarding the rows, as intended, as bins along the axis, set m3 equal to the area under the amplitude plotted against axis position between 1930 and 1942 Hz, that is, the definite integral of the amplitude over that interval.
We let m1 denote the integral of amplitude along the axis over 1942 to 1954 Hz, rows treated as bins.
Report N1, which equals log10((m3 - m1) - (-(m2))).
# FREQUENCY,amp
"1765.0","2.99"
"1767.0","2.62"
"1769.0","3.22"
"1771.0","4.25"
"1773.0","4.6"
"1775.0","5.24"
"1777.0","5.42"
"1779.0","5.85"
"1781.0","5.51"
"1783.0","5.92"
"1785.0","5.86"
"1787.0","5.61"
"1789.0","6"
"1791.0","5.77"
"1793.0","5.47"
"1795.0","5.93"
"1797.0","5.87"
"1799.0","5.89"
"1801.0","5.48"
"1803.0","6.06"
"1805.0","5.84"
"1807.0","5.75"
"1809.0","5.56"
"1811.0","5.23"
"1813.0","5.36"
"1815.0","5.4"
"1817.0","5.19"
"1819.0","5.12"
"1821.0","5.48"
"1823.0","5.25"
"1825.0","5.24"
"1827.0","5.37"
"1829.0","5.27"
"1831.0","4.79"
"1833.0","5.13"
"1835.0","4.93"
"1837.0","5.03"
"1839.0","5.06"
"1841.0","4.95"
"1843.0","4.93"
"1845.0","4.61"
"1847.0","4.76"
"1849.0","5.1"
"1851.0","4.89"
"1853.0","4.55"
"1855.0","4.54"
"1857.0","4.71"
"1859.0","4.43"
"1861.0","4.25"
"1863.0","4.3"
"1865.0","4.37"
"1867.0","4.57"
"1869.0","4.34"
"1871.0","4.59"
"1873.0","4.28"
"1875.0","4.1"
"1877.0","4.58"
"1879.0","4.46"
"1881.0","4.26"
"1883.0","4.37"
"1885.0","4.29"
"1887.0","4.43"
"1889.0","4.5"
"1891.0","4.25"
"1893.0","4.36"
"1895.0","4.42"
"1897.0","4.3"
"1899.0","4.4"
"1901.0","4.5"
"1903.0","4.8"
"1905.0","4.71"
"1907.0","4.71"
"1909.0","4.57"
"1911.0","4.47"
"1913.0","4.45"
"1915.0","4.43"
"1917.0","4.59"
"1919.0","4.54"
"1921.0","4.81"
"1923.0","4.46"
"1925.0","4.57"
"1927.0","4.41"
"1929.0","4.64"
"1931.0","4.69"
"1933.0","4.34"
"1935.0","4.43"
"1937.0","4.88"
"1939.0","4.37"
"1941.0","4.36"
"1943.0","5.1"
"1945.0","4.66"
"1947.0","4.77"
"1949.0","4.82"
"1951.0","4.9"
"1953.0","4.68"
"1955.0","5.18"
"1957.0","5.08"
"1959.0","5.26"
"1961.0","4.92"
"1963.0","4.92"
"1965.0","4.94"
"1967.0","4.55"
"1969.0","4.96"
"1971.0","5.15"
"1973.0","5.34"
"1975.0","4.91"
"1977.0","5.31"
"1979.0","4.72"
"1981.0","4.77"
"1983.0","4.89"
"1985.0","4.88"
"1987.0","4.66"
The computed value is 1.71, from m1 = 57.9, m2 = 56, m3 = 54.1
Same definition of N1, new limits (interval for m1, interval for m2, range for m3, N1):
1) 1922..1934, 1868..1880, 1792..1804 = 1.83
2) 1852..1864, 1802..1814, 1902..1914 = 1.84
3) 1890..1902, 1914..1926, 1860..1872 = 1.74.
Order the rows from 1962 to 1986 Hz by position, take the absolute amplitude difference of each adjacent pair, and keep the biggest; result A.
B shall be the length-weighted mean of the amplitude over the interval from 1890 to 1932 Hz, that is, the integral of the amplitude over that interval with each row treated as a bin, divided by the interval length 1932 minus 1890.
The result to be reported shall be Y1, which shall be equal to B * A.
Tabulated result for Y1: 2.7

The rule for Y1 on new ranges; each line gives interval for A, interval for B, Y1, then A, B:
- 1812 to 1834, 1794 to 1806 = 2.8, 0.48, 5.8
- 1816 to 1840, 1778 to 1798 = 2.8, 0.48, 5.8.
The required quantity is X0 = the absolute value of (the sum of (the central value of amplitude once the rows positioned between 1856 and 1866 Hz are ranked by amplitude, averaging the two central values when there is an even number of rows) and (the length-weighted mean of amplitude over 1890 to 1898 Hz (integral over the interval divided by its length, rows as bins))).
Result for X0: 8.7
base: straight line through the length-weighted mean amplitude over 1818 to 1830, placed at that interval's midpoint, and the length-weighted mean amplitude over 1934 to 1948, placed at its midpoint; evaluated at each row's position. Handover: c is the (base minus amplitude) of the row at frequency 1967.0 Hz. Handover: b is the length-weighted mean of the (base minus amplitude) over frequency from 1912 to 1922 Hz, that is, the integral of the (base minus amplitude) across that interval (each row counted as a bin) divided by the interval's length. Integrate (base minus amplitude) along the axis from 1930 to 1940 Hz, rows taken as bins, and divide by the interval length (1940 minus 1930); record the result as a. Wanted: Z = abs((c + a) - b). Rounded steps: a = 0.1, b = 0.22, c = -0.04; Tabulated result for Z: 0.1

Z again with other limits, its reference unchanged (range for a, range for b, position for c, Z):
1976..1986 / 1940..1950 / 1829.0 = 0.4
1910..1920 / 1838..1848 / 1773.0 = 0.9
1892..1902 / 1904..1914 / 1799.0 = 0.2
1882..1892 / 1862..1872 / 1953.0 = 0.1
